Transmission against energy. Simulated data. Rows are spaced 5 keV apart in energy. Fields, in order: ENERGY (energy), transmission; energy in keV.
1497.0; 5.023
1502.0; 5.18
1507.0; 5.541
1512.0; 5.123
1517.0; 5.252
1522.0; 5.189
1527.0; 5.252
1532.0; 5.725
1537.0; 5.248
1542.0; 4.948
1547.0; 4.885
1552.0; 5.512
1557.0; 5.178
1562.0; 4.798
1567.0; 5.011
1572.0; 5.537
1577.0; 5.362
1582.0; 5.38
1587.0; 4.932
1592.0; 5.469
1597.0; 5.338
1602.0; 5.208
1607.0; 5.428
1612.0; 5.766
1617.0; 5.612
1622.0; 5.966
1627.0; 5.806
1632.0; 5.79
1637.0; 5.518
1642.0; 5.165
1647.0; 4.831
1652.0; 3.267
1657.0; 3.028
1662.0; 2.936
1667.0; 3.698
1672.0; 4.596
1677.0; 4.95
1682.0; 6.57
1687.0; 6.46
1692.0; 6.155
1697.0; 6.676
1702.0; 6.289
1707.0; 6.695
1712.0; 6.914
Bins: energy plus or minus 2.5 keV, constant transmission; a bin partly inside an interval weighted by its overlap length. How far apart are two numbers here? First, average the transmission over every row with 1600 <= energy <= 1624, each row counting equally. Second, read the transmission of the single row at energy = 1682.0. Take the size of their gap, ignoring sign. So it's 1.0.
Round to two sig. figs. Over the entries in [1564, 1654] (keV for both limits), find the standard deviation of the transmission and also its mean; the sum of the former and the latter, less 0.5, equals 5.4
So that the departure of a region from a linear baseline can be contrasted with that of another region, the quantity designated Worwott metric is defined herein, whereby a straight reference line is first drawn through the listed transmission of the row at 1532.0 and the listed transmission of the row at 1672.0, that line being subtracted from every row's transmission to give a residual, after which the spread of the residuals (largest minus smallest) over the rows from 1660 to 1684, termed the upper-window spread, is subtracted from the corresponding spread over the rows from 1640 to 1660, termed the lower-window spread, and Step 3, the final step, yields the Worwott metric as -1.8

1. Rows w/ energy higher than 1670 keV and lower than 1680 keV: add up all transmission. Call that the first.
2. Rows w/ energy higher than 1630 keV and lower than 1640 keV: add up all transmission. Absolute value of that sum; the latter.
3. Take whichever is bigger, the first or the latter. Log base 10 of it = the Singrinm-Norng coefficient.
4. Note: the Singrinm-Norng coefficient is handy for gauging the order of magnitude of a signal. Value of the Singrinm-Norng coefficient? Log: 1.05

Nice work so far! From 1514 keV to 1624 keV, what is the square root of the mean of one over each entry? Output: 0.434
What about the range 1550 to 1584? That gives 0.437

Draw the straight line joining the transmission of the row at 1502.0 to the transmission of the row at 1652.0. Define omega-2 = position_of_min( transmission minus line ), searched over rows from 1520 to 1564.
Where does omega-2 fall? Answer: 1522.0 keV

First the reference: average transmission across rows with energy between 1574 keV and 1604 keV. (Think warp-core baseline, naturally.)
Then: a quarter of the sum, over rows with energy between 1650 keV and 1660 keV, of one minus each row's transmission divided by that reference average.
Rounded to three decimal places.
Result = 0.202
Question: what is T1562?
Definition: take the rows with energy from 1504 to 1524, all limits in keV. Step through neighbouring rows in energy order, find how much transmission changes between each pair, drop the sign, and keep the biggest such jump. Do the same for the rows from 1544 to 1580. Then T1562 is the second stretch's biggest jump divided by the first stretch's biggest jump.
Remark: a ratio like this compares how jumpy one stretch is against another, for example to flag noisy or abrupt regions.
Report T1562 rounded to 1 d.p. 1.5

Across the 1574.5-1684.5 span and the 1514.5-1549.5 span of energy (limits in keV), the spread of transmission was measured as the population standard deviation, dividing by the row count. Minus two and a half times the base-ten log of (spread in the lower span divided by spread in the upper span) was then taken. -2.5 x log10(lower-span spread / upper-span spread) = 1.44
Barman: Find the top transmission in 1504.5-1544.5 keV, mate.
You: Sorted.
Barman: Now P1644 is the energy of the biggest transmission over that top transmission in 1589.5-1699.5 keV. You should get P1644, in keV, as 1697.0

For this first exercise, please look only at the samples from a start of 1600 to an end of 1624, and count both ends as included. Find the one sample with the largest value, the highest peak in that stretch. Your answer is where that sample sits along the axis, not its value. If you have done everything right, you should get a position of 1622.0 keV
